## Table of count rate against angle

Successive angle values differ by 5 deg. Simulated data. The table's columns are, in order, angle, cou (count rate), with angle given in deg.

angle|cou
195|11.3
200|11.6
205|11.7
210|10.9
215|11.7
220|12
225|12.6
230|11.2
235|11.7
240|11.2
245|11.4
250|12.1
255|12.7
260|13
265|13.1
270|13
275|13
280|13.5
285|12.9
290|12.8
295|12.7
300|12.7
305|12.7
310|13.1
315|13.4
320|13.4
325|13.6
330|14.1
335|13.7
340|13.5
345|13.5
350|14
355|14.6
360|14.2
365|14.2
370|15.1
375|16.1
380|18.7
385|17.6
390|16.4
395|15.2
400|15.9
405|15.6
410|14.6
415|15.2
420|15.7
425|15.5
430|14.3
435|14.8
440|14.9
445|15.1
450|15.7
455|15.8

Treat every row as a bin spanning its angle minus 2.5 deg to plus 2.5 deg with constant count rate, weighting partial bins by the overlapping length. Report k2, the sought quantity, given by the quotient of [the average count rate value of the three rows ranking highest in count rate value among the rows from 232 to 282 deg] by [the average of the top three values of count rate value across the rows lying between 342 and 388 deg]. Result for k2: 0.76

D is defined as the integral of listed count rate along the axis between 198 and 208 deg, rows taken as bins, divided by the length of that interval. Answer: 12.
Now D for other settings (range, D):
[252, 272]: 13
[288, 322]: 13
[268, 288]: 13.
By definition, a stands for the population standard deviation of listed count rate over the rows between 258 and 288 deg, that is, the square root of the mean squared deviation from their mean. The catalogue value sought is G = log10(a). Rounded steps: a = 0.2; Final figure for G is -0.7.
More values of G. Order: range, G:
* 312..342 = -0.6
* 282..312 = -0.8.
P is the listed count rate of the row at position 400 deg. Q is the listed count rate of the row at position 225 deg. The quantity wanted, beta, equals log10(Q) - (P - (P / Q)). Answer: -13.5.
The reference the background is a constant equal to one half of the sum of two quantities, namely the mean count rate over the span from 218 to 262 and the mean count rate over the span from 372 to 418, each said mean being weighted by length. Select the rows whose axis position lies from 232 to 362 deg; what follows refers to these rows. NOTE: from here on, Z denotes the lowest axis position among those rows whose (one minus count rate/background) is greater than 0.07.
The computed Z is 235 deg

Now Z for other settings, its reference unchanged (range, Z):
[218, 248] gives 220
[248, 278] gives 250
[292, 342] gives 295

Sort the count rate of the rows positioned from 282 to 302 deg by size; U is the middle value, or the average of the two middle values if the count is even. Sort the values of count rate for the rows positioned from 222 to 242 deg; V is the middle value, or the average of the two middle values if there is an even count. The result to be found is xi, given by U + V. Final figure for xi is 24.2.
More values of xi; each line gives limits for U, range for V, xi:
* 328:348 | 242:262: 26.0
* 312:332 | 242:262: 25.9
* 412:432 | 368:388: 32.2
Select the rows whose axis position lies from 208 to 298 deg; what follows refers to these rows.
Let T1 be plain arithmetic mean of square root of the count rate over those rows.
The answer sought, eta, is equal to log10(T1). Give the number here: 0.545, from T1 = 3.5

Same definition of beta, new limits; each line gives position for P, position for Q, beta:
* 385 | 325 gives -15.2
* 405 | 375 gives -13.4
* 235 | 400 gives -9.8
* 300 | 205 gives -10.5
